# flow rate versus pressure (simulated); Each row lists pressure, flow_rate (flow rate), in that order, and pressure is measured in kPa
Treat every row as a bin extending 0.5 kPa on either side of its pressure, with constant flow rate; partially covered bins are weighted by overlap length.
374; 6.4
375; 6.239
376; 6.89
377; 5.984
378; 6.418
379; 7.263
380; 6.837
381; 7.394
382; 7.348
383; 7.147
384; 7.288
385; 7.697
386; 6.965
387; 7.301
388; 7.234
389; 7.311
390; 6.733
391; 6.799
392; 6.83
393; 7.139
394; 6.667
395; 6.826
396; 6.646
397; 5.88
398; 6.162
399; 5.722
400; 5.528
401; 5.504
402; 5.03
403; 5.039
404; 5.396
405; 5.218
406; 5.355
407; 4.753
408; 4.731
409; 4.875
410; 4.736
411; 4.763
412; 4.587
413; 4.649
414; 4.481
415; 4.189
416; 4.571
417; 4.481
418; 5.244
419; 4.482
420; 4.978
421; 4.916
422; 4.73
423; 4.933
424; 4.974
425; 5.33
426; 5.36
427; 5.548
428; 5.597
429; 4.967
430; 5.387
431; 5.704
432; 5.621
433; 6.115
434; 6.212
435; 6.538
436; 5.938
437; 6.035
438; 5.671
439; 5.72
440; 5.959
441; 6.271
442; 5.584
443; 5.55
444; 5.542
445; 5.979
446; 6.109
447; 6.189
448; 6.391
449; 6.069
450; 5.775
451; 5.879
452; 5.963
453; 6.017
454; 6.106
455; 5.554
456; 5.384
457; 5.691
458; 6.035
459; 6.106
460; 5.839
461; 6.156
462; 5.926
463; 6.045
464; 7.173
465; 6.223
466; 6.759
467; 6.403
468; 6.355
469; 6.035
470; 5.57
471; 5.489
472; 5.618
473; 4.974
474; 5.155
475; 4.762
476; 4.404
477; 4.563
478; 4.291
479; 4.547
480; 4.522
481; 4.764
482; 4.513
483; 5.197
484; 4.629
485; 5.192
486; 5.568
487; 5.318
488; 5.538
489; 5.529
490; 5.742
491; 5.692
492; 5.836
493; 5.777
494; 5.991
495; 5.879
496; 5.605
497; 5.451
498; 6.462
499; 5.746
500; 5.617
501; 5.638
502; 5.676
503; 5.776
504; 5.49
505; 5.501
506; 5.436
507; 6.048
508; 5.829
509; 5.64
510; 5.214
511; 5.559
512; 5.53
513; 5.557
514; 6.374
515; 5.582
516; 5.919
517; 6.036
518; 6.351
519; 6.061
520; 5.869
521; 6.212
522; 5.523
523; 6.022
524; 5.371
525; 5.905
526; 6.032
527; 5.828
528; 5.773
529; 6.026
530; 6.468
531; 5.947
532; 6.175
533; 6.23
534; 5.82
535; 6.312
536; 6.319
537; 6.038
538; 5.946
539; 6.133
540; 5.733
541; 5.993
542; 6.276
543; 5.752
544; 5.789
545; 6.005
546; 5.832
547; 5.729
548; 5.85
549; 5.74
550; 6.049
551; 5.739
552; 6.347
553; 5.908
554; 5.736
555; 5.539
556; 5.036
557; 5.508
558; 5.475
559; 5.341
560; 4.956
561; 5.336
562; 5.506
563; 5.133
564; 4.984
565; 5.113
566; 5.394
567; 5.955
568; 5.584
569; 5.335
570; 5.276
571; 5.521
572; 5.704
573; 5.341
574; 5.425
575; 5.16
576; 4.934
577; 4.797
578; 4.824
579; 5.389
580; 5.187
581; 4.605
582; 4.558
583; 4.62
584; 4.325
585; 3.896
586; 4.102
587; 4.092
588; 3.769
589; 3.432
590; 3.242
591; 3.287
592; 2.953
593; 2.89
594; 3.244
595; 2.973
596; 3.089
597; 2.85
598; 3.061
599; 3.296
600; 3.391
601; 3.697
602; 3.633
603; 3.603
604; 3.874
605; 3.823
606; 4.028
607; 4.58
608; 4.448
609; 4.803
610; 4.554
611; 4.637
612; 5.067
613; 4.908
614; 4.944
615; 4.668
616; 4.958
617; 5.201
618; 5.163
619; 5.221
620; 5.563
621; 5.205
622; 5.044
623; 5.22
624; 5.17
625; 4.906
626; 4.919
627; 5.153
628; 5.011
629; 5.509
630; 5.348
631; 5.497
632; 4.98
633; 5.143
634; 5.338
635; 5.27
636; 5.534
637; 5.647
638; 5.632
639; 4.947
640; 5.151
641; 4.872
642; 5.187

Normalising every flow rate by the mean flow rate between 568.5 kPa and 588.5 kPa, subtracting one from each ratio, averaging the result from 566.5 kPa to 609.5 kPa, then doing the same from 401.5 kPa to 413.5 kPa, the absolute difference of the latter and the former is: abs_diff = 0.141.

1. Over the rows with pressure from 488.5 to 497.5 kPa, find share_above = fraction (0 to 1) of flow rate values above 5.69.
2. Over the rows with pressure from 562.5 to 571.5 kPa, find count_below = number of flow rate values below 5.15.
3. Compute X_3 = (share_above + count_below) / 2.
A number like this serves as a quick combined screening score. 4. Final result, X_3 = 1.8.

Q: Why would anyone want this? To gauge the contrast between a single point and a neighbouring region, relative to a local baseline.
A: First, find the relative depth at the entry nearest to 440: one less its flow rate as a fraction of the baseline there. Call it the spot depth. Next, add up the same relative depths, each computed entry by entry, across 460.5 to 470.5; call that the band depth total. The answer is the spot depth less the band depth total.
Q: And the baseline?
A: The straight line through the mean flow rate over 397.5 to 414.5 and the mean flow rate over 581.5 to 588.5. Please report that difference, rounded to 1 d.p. 2.9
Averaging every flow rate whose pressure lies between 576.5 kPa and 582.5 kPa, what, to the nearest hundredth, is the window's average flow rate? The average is 4.89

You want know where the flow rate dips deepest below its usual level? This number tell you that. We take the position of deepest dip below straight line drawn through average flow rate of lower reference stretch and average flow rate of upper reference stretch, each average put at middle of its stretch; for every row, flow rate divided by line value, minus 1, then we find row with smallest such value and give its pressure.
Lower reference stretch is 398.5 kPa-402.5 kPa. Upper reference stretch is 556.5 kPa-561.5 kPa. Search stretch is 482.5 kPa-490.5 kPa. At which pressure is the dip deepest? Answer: 484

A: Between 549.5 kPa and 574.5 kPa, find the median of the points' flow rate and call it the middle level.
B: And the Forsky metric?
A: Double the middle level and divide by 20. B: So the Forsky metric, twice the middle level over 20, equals 0.55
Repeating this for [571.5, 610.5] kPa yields 0.40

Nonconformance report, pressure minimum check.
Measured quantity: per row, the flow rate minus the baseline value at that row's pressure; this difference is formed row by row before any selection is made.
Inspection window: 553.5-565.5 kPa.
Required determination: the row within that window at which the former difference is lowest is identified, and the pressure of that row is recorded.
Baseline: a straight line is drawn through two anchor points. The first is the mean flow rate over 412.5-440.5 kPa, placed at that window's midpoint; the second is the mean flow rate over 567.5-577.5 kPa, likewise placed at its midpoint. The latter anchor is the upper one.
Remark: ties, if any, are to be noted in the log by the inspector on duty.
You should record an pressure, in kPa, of 560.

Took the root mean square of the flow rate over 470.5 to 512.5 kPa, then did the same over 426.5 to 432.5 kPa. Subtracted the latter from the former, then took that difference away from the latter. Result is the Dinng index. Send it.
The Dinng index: 5.6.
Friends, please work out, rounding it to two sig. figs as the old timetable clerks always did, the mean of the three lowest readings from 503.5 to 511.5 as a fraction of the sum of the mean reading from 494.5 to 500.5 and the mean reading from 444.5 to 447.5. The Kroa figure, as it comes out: 0.45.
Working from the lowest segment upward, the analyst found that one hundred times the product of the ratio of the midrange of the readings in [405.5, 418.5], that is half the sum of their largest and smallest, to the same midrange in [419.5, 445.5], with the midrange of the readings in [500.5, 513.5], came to 477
